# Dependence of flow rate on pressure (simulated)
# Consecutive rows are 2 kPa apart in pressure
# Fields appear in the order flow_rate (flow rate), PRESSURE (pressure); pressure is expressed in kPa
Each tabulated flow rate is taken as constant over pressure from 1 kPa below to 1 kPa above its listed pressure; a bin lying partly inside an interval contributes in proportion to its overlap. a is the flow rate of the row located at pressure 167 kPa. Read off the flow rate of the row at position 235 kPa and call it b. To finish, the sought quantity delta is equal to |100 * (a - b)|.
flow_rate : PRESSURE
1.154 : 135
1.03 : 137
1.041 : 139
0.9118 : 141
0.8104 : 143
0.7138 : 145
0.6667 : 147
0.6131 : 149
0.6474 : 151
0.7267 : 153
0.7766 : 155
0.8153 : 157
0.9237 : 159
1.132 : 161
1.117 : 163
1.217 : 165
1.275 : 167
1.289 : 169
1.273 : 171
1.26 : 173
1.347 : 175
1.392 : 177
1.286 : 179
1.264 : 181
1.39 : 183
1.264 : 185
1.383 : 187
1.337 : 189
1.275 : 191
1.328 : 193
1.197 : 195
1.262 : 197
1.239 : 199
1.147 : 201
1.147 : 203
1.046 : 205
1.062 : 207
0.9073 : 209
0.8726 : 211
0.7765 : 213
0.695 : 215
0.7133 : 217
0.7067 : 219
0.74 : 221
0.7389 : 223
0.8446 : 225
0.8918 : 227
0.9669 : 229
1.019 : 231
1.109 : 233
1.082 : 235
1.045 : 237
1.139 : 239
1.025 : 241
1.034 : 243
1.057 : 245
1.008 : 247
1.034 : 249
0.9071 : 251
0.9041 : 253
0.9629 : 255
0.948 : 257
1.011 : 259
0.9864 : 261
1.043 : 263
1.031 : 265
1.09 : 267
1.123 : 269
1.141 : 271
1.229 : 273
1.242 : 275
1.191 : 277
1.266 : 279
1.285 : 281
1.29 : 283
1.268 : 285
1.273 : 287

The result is 19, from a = 1.275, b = 1.082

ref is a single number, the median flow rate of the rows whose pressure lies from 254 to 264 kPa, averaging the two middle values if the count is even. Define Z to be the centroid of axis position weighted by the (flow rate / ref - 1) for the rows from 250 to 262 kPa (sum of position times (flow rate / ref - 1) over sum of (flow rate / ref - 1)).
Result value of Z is 252.5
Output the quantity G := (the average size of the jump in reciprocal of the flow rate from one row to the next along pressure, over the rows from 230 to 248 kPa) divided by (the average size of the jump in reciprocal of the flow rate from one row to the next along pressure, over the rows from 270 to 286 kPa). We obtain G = 1.84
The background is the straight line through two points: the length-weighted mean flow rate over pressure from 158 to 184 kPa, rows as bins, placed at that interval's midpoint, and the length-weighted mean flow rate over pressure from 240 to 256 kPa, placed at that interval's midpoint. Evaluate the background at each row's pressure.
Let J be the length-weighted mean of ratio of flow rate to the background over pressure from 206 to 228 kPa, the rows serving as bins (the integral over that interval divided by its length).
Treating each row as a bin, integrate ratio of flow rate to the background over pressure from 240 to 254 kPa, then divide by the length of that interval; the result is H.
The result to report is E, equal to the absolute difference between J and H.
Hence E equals 0.257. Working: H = 1.00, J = 0.74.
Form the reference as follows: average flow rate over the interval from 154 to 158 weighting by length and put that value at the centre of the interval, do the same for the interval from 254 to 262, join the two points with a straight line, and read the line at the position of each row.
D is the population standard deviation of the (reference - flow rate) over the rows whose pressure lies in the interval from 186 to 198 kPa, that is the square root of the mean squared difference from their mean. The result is 0.065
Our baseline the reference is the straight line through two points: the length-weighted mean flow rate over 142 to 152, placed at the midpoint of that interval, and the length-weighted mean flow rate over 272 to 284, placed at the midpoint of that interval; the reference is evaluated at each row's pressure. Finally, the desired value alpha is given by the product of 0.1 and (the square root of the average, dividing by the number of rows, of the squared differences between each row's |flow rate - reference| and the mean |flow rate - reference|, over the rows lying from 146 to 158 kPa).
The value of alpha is 0.0028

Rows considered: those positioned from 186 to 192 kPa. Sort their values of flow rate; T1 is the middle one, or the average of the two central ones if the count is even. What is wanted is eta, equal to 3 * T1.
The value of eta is 4.0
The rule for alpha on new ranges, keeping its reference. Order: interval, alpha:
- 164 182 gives 0.0043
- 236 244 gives 0.0015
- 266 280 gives 0.0042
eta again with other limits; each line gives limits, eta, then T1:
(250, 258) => 2.8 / 0.9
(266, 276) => 3.4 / 1.1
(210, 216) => 2.3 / 0.8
